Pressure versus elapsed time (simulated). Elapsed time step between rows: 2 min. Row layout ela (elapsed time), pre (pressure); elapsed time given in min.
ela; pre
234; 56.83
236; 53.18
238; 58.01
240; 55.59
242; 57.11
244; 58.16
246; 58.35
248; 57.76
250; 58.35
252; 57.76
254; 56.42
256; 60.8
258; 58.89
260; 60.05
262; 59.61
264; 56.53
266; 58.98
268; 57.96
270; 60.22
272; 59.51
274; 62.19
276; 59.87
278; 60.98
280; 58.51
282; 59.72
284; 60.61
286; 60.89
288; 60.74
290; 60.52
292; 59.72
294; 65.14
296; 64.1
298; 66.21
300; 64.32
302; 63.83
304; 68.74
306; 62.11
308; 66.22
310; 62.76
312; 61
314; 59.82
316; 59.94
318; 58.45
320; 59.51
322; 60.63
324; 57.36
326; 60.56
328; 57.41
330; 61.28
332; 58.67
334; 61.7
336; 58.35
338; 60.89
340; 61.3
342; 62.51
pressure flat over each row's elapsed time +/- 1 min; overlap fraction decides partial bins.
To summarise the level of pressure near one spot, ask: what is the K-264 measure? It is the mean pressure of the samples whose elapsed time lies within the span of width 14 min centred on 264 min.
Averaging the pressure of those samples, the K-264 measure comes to 58.9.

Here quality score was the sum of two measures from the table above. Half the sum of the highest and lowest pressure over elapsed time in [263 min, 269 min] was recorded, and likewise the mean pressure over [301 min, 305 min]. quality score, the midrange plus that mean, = 124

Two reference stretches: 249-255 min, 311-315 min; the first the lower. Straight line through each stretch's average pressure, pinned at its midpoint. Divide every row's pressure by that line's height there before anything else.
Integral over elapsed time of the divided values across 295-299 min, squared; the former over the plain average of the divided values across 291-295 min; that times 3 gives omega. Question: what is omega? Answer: 55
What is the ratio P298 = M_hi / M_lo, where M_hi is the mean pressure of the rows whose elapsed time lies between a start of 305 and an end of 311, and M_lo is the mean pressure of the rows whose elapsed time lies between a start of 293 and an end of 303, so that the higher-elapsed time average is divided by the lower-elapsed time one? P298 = 0.984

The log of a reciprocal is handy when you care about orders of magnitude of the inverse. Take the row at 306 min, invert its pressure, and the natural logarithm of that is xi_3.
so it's -4.13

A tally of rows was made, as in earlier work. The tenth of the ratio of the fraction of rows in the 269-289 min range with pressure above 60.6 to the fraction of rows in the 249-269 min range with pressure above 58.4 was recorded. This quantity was 0.10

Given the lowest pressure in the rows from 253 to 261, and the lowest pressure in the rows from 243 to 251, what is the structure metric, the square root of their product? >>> 57.1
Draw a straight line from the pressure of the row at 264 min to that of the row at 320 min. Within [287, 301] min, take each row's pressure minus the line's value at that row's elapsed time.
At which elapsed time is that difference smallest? 292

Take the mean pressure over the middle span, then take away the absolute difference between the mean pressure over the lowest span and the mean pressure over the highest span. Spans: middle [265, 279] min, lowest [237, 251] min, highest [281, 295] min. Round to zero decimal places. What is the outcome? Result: 57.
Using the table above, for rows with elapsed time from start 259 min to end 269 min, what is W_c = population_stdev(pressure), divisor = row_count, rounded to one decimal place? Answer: 1.3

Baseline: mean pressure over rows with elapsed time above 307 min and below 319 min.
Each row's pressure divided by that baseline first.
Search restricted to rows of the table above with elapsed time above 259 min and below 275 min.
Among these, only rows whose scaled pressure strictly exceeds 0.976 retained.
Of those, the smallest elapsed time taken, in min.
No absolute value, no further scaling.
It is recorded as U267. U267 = 260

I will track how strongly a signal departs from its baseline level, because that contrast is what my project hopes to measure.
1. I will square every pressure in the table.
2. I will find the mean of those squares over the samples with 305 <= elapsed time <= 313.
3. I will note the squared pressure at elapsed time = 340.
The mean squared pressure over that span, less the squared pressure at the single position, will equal 218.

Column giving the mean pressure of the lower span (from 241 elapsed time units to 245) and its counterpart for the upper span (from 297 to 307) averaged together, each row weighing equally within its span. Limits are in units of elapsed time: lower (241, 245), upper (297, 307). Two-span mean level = 61.3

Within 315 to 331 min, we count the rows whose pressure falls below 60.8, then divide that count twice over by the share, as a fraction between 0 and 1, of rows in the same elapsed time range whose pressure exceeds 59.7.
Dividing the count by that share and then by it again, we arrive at 28.0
